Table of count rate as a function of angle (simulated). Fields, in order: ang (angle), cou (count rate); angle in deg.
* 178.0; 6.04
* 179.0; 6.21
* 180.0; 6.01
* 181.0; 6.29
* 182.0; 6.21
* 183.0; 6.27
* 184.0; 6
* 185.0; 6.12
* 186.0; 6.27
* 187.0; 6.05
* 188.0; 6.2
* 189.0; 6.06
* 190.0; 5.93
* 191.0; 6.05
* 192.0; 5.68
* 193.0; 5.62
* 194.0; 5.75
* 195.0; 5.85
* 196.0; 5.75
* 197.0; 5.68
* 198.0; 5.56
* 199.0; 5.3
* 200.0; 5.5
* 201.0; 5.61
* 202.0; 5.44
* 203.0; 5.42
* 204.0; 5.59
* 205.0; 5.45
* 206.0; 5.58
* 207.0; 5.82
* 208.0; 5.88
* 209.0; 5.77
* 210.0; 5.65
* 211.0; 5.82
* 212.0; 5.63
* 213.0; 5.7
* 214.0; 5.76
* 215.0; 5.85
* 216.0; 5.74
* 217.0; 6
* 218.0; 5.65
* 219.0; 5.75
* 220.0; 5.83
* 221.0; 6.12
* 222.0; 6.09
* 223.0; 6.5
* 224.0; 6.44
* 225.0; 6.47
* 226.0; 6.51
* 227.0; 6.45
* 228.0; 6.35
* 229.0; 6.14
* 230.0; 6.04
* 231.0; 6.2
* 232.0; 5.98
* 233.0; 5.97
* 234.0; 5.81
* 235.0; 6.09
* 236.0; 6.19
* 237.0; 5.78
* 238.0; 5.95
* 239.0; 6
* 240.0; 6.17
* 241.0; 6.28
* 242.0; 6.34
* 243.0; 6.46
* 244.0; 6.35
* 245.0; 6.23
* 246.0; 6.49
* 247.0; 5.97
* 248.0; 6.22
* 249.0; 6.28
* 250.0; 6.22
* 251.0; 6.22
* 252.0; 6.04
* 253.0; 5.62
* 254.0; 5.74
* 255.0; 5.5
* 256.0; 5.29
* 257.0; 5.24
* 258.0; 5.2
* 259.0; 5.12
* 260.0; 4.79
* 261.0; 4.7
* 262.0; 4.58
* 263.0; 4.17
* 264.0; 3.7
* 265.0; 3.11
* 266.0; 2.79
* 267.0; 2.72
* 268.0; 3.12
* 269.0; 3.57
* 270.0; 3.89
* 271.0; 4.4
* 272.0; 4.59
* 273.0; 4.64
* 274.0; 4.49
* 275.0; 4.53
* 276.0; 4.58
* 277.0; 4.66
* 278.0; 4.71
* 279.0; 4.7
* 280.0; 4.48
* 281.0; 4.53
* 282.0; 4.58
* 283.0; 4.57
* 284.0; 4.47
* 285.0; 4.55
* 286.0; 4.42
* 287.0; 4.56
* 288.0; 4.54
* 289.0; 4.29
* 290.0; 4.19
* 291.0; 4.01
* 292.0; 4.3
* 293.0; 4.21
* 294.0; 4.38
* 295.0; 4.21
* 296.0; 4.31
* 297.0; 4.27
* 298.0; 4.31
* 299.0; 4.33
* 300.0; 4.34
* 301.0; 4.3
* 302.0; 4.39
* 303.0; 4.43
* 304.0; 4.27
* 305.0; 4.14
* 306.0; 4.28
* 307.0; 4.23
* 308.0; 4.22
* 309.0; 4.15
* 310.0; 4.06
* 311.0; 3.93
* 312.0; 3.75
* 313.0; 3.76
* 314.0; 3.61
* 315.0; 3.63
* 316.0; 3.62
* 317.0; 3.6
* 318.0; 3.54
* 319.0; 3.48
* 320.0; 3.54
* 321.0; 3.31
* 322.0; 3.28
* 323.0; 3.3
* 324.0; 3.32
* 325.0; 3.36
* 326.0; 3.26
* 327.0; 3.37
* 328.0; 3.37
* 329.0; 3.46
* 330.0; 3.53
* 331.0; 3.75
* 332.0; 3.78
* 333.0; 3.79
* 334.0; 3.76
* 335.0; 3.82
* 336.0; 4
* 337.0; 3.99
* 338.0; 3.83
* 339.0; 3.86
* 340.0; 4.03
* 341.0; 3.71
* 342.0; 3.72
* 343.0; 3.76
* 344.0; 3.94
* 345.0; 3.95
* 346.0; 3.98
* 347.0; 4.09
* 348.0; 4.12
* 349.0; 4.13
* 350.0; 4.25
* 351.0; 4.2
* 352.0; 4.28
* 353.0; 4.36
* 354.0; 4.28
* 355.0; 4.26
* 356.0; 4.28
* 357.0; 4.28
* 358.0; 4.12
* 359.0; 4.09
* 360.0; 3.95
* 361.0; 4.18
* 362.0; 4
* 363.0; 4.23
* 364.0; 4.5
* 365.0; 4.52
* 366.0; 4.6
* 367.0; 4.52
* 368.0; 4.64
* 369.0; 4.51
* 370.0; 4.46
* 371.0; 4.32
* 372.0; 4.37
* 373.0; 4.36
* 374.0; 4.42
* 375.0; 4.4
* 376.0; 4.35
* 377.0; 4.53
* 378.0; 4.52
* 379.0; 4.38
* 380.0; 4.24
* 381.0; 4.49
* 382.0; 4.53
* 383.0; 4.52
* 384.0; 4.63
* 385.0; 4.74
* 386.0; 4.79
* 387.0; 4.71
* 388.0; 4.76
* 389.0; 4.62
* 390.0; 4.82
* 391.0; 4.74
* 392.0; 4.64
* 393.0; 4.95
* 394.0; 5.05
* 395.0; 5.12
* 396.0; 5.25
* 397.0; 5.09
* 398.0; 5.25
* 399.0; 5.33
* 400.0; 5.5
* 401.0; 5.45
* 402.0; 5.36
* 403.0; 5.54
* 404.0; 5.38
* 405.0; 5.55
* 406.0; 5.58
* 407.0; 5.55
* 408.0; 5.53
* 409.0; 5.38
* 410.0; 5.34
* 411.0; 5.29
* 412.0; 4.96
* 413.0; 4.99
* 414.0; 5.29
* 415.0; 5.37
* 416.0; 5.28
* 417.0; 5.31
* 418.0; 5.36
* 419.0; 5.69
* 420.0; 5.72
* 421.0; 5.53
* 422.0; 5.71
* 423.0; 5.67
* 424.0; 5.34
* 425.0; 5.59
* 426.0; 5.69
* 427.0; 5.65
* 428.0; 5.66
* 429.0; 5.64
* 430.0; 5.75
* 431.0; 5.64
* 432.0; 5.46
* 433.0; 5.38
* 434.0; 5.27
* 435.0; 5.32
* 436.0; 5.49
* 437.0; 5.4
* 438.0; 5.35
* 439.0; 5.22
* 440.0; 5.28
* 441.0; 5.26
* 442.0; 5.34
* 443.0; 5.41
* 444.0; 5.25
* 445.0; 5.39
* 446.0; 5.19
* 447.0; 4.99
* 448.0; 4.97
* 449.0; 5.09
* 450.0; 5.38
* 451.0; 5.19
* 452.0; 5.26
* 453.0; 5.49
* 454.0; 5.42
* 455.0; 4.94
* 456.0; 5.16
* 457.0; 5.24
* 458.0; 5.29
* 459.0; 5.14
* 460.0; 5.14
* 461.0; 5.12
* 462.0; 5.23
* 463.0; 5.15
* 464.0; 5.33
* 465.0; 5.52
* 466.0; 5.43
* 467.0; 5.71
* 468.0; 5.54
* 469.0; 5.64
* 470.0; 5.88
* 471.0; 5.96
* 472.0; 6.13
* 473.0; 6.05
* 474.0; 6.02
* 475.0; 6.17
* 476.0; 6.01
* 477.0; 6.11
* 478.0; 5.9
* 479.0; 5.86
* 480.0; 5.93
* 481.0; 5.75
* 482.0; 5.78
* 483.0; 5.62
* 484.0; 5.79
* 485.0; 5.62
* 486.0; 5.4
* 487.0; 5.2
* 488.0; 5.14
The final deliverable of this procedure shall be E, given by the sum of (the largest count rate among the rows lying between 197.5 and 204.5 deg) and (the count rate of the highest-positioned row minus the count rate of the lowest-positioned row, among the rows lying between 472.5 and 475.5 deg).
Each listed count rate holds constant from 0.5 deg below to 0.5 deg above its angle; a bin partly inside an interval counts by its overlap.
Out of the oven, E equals 5.7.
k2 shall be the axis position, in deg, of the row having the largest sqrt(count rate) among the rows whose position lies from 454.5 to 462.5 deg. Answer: 458.0 deg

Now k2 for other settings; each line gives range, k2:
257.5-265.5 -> 258.0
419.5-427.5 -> 420.0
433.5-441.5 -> 436.0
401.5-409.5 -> 406.0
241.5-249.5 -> 246.0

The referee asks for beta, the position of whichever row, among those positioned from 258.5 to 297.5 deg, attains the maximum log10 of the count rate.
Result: 259.0 deg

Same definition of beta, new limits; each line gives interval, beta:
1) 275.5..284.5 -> 278.0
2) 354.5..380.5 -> 368.0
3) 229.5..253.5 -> 246.0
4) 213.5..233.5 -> 226.0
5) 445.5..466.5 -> 465.0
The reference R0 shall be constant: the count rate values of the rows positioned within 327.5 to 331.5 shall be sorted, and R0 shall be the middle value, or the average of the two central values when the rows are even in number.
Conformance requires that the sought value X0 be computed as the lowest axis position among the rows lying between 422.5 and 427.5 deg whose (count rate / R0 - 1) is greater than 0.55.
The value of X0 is 423.0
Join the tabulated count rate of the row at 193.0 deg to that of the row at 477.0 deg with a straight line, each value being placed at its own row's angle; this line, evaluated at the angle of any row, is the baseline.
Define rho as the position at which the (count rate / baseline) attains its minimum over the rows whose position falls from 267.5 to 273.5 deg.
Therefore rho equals 268.0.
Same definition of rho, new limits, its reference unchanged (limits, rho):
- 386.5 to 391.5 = 389.0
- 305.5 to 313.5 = 312.0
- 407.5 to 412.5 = 412.0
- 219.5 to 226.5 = 220.0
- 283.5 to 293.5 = 291.0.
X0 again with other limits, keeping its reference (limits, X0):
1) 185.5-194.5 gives 186.0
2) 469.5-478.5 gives 470.0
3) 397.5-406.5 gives 400.0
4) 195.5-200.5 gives 196.0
